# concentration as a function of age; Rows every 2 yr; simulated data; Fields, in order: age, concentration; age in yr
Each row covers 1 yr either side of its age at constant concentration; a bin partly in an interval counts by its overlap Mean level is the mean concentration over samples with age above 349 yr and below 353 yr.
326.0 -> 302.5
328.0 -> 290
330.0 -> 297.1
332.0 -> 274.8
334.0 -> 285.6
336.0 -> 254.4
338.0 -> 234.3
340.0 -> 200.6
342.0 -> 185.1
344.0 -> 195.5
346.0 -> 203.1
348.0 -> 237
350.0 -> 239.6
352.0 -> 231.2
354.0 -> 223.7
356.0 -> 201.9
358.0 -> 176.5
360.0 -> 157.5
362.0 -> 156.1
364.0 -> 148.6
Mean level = 235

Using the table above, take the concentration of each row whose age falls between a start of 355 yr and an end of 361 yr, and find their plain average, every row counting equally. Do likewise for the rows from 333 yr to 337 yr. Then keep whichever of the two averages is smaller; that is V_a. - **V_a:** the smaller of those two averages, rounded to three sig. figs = 179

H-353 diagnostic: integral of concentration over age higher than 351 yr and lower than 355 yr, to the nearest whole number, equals 910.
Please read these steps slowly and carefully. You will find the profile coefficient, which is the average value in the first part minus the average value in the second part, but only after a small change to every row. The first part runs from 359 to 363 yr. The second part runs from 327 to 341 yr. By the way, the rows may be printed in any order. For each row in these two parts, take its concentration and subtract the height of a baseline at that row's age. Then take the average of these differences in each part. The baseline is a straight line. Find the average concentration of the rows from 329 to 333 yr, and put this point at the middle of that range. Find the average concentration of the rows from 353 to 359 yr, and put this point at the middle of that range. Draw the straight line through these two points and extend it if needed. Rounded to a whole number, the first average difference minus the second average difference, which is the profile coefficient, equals -14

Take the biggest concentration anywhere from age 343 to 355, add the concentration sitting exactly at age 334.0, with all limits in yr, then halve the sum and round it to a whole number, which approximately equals 263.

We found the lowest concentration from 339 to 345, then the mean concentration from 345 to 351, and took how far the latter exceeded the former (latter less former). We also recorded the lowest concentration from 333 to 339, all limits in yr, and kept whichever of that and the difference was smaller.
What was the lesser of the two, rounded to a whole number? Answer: 41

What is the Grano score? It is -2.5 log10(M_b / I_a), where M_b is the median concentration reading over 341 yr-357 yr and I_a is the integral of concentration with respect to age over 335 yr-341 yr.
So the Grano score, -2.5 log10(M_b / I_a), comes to 2.0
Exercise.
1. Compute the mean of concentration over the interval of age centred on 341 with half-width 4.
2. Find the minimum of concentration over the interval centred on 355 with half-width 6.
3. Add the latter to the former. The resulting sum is 361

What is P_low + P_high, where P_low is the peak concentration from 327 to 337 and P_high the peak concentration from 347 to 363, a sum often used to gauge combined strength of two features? 537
